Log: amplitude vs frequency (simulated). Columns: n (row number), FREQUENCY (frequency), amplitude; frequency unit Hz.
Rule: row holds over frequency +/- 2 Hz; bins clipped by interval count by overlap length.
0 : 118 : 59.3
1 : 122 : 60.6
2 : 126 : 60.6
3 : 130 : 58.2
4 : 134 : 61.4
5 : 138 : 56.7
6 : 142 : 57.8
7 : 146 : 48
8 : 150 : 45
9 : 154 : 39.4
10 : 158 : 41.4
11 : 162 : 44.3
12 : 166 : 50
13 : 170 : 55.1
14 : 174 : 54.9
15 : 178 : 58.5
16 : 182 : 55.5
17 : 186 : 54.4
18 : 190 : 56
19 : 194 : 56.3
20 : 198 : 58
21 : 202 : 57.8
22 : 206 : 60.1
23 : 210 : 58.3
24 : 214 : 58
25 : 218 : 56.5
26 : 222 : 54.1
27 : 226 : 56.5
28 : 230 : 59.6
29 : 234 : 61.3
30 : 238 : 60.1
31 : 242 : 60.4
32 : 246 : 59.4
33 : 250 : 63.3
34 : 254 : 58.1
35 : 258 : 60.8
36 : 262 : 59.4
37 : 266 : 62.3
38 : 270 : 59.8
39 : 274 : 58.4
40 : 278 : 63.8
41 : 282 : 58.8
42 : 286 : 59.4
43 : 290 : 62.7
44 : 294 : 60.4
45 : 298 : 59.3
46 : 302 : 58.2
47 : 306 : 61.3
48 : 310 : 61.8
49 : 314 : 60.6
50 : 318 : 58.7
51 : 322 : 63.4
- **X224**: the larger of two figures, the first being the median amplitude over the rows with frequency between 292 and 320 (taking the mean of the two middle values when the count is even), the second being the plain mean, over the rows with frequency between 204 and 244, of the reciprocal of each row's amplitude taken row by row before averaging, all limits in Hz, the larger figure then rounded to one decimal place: 60.4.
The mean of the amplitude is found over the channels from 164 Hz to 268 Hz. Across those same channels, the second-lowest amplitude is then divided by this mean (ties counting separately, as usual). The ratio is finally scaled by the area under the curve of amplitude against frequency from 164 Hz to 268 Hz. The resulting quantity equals 5626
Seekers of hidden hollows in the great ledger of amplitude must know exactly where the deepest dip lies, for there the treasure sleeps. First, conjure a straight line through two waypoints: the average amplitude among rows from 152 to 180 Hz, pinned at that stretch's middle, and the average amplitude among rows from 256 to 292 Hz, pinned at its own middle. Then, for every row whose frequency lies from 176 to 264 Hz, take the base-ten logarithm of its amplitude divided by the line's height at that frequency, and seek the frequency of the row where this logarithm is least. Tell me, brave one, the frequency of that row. 222 Hz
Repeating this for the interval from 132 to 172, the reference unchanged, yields 154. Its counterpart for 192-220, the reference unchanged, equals 218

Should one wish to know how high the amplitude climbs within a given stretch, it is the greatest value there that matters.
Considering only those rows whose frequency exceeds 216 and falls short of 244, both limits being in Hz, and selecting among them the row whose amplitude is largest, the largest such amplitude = 61.3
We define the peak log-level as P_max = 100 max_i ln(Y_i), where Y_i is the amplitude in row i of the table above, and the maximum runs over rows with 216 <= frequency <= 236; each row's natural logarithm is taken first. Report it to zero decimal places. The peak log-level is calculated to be 412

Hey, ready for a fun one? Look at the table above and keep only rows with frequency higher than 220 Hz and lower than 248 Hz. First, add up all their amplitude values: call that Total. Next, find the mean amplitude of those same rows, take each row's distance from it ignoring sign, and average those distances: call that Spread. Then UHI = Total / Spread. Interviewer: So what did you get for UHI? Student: 207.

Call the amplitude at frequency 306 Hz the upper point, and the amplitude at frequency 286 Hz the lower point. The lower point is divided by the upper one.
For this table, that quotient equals 0.97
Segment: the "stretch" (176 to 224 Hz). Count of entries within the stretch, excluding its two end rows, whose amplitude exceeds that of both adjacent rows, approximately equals 2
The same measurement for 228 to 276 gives 5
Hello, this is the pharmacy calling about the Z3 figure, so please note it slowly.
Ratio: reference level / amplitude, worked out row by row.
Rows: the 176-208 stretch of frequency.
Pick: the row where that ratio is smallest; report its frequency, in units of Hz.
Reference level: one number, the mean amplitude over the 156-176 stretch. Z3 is 206 Hz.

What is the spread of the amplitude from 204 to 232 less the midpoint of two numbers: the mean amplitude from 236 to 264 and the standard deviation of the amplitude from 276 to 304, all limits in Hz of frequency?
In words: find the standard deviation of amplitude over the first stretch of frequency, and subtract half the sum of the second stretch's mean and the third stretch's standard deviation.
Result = -29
